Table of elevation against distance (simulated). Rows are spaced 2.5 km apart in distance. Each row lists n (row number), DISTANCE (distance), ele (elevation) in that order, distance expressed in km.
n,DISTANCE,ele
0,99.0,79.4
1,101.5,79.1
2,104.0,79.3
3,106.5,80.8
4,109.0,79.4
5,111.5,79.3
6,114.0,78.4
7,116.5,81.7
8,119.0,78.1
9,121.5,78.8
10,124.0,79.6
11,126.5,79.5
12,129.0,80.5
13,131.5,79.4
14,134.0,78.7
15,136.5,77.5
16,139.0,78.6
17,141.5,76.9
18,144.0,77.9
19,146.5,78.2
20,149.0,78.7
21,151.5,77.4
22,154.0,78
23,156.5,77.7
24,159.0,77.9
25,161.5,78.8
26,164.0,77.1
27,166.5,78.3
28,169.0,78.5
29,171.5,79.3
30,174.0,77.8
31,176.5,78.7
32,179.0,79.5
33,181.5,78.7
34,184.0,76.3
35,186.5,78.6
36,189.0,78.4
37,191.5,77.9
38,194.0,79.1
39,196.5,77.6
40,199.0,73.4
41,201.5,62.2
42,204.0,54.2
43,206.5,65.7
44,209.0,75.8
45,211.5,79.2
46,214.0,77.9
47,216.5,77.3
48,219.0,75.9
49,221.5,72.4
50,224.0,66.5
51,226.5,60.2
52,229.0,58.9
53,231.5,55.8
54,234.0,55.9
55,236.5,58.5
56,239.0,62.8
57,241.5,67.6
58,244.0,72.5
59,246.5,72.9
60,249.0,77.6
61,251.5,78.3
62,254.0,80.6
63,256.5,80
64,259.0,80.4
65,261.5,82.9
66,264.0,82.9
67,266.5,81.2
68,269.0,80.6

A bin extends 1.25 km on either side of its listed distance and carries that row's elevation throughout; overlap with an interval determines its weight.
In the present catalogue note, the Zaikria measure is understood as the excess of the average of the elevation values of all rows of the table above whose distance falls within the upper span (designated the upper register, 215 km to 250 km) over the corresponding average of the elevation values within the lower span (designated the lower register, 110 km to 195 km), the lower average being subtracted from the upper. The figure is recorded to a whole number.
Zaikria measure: -12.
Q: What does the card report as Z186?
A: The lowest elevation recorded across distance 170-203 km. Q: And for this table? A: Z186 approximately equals 62.2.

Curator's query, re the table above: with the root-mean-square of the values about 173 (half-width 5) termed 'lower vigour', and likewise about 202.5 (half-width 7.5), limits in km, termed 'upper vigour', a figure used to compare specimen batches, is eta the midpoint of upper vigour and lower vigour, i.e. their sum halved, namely 74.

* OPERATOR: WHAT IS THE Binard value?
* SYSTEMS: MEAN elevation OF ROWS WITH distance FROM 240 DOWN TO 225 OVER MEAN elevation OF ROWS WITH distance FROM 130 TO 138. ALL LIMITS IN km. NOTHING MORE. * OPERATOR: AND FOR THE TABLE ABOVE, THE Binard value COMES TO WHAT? 0.747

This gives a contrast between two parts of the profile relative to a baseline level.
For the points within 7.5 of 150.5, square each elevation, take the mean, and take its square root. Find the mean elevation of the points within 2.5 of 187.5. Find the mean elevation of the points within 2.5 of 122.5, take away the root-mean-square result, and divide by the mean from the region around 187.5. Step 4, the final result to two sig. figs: 0.015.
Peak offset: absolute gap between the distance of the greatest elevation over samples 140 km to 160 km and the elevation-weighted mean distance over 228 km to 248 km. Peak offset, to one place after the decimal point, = 89.3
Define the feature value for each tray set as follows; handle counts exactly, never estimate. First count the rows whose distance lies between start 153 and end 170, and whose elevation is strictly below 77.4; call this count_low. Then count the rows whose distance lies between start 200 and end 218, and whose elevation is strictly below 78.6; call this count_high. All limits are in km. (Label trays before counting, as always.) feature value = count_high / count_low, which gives 6.0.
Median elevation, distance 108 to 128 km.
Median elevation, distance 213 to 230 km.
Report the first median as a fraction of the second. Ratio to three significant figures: 1.10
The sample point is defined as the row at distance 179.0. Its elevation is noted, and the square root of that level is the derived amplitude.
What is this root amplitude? 8.92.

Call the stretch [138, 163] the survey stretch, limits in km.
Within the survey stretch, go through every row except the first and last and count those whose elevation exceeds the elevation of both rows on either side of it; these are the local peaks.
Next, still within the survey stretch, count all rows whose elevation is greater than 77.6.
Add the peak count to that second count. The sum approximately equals 10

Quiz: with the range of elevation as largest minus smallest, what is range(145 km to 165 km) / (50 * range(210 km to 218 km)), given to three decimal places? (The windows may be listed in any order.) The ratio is 0.018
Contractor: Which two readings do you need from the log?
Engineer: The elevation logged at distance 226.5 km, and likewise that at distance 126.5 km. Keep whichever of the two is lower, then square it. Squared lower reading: 3624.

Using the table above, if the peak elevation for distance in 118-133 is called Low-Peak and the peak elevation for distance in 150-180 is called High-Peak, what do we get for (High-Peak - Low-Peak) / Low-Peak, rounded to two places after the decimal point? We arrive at -0.01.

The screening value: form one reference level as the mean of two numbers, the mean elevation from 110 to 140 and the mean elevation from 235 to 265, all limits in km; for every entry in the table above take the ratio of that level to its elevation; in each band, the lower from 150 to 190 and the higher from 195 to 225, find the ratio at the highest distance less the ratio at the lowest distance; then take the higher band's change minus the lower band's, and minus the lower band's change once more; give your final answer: 0.19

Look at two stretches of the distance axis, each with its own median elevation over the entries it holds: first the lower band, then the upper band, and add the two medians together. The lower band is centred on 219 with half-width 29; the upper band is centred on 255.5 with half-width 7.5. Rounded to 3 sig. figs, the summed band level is 153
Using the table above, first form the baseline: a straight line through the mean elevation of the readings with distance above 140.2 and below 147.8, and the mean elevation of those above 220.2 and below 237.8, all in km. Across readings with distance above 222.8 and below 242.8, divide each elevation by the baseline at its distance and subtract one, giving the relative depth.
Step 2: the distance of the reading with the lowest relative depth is 231.5 km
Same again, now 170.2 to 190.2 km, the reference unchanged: 174.0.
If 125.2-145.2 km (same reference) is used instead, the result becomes 136.5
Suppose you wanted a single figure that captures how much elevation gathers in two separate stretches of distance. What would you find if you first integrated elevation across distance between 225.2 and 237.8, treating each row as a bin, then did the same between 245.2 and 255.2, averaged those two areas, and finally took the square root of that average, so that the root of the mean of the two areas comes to 27.4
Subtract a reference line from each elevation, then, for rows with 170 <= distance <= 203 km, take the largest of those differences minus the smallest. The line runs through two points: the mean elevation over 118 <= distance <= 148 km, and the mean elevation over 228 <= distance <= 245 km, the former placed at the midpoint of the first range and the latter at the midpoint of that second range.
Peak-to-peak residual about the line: 15.7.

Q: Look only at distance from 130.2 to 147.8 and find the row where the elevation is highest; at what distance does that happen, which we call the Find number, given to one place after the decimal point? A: 131.5 km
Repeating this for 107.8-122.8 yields 116.5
